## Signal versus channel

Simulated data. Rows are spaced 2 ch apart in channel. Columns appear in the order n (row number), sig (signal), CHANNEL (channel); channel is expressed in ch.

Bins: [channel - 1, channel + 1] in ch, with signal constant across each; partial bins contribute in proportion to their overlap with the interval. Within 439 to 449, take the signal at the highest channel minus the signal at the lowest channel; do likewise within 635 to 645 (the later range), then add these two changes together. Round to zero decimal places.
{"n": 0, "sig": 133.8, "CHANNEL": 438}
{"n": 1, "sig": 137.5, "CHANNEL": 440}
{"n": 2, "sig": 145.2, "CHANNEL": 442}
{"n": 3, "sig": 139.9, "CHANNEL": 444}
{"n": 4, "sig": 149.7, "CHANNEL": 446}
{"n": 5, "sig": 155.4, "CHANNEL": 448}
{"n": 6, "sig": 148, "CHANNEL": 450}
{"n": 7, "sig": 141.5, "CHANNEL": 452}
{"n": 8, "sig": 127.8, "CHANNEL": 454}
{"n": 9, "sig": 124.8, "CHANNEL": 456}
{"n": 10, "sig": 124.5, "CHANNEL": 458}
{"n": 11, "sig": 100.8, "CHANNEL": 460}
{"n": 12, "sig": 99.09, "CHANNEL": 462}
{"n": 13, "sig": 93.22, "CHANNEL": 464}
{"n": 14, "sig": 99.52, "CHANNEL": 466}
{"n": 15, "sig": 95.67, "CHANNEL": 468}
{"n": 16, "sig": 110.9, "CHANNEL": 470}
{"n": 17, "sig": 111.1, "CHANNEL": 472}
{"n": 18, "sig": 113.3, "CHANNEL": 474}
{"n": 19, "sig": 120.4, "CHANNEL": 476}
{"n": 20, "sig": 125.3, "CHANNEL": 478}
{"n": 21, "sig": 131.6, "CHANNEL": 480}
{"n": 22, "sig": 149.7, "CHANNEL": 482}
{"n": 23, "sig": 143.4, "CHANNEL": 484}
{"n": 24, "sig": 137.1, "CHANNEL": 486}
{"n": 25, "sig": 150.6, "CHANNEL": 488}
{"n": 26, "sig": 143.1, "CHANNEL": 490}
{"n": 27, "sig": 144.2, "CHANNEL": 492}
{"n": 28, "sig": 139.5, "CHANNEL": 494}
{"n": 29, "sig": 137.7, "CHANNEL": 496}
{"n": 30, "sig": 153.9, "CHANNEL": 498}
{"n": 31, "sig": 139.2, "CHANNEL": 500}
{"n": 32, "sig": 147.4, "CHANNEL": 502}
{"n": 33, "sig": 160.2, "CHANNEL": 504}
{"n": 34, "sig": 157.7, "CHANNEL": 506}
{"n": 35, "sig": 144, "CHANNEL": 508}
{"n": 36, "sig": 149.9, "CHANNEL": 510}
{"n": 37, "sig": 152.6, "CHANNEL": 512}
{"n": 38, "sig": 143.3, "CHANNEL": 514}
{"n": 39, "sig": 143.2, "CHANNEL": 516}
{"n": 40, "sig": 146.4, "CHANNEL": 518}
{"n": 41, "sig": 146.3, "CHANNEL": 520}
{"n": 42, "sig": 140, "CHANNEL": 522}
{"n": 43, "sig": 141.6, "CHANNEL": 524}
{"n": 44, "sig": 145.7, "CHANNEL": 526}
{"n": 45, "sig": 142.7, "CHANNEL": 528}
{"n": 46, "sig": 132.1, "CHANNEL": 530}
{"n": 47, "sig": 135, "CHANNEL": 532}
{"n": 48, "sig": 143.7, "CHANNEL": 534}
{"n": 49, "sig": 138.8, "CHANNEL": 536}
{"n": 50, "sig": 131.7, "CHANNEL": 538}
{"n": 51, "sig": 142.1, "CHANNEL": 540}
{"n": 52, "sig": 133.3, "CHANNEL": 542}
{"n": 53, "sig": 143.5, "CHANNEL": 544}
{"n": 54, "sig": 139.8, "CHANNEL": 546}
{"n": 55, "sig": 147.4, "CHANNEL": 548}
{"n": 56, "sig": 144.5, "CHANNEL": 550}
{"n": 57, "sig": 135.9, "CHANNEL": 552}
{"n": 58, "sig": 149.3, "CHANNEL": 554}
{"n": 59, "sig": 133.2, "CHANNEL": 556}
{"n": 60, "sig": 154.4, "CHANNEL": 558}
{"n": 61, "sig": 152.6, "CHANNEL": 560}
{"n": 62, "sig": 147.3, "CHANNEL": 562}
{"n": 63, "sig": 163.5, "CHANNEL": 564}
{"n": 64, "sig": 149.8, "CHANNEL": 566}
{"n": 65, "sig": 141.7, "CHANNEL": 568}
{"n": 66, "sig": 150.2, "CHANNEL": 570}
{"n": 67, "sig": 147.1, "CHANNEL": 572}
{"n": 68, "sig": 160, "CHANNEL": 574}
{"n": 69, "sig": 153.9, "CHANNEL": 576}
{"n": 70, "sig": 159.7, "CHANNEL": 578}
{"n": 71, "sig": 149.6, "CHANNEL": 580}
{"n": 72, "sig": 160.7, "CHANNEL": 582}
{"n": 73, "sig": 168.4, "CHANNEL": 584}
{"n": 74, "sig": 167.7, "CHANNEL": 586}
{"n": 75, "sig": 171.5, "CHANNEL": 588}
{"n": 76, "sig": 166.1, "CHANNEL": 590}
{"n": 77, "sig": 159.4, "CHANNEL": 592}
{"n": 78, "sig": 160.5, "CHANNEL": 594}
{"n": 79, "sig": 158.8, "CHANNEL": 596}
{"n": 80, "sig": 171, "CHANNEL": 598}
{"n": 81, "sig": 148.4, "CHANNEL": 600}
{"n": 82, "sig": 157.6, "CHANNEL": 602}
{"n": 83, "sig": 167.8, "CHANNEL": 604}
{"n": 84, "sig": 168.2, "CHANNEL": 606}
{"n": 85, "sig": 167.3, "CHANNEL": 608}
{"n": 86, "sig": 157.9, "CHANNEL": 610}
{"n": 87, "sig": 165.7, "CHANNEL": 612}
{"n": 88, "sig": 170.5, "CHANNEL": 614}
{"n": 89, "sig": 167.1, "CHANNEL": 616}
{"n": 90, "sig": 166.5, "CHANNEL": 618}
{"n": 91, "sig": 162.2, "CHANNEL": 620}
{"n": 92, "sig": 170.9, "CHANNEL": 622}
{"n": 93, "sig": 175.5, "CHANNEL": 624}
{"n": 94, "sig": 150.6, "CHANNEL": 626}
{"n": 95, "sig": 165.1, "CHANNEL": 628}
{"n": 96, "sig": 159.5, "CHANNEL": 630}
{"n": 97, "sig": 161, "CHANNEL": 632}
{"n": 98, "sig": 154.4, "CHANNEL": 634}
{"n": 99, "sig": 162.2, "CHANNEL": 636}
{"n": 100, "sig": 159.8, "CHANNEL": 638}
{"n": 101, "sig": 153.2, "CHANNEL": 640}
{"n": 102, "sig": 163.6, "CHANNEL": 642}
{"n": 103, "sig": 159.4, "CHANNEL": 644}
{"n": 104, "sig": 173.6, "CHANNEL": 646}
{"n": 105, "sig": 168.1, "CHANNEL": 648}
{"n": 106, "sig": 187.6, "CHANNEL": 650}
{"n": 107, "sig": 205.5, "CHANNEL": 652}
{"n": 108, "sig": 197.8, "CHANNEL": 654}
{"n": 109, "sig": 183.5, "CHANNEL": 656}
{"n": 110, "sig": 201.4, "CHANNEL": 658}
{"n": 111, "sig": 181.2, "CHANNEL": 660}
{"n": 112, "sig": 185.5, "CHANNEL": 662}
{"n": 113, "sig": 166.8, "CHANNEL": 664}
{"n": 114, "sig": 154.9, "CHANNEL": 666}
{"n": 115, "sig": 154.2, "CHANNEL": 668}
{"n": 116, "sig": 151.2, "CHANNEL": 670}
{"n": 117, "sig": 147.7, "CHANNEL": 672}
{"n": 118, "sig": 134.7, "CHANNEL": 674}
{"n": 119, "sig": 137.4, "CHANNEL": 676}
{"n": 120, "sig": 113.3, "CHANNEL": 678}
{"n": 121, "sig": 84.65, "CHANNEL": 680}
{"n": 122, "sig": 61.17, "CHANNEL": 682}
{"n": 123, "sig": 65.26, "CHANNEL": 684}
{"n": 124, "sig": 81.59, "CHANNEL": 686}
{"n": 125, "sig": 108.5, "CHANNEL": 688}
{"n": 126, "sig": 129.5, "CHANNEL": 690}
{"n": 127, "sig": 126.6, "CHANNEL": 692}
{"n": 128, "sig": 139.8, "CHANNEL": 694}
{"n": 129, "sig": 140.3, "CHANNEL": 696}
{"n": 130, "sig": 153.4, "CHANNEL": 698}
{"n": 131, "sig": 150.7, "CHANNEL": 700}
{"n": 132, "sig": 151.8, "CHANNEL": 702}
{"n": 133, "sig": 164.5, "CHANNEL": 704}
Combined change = 15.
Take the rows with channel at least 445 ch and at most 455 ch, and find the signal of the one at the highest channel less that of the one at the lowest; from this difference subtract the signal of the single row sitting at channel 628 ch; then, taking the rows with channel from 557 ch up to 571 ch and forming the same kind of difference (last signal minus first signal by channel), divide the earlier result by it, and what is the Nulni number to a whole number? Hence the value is 45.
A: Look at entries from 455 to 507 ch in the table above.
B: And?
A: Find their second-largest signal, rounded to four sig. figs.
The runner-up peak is 157.7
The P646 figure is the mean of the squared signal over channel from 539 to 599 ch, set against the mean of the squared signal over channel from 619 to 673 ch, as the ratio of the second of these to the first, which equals 1.2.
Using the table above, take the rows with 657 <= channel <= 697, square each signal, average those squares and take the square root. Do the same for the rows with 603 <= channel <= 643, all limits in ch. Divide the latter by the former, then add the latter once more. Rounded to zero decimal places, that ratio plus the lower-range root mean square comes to 165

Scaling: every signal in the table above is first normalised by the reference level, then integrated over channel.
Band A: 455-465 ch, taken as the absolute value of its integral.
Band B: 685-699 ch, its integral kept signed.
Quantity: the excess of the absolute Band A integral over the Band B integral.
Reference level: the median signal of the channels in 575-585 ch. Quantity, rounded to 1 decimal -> -4.2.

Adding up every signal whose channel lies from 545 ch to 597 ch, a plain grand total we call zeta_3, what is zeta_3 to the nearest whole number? 3993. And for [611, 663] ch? 4451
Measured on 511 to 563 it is 3706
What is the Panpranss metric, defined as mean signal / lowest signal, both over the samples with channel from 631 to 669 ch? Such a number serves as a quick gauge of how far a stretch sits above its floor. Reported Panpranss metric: 1.12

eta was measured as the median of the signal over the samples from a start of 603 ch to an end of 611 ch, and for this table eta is 168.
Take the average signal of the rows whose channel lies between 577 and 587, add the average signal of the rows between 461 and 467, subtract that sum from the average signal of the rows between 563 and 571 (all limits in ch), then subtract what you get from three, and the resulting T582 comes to 110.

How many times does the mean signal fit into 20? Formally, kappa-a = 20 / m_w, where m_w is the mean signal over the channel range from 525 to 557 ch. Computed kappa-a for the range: 0.143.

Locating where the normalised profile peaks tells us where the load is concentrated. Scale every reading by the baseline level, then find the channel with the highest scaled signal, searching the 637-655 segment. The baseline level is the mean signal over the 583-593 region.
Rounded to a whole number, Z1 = 652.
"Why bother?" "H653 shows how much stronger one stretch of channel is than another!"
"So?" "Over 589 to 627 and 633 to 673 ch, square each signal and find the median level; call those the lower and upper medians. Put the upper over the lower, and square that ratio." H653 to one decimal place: 1.0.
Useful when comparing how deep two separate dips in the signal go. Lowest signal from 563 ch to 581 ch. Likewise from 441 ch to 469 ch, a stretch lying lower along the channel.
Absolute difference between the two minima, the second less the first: 48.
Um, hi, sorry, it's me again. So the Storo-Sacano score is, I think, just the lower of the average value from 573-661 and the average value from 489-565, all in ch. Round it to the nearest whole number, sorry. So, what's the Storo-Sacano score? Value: 144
